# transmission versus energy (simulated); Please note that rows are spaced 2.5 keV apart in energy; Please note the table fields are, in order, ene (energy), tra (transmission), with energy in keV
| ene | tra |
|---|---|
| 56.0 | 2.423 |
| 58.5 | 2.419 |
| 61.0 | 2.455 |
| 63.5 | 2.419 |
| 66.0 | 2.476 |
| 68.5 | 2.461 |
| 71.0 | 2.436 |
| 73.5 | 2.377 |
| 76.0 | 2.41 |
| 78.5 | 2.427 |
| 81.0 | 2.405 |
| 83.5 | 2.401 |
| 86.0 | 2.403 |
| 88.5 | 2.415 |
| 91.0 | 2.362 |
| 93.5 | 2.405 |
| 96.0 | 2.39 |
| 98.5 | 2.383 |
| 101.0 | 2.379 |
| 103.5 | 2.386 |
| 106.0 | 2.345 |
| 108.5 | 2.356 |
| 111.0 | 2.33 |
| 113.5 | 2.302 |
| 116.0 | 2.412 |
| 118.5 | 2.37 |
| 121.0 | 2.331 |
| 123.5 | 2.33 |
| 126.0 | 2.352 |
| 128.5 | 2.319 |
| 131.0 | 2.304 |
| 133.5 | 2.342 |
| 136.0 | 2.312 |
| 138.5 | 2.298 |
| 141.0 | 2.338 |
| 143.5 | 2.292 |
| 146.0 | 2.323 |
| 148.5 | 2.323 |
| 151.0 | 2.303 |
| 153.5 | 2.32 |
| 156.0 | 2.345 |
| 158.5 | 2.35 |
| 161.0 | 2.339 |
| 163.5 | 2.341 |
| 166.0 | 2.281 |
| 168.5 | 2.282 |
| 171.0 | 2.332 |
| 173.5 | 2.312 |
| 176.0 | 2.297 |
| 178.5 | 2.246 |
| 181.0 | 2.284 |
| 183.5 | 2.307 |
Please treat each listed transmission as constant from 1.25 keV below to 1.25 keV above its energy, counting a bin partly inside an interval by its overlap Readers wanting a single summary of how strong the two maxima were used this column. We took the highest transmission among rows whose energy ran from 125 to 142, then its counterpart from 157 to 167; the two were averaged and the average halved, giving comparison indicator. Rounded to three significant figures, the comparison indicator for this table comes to 1.18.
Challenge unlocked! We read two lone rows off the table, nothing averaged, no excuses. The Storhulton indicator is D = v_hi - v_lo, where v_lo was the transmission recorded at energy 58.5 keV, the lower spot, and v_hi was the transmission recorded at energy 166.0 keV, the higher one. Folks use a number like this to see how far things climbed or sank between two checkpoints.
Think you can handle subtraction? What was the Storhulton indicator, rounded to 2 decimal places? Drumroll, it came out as -0.14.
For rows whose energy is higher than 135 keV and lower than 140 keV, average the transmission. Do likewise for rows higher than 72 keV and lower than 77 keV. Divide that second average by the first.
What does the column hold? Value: 1.038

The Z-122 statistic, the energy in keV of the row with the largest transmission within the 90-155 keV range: 116.0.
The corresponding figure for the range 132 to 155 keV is 133.5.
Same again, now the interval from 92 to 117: 116.0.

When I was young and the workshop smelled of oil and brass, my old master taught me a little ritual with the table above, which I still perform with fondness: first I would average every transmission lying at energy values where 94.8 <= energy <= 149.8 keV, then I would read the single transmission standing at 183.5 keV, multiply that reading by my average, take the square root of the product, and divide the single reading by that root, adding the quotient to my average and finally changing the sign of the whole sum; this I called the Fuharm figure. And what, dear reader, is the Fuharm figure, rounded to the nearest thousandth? -3.334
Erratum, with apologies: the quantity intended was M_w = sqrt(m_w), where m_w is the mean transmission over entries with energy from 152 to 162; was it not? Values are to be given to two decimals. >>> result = 1.53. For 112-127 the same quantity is 1.53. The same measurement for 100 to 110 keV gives 1.54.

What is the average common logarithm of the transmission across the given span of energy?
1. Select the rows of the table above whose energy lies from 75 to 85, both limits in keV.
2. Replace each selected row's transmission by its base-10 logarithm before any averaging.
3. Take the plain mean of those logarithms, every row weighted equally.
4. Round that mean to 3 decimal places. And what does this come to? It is 0.382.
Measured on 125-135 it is 0.367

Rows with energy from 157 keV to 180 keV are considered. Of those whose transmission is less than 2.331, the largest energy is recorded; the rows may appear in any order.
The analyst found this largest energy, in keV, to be 178.5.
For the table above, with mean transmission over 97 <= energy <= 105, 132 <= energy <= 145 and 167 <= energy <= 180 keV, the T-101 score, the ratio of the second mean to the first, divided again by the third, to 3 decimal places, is 0.424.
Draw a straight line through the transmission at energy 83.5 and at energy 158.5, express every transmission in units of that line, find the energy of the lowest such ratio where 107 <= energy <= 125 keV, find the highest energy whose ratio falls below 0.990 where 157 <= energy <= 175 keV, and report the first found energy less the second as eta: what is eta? -60.0 keV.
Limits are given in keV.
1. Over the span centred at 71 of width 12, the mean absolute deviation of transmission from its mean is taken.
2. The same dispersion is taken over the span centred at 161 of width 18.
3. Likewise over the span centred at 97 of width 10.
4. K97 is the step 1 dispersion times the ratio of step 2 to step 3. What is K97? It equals 0.090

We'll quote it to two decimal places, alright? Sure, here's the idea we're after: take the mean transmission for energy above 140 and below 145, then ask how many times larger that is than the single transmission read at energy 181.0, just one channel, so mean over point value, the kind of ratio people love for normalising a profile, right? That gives 1.01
